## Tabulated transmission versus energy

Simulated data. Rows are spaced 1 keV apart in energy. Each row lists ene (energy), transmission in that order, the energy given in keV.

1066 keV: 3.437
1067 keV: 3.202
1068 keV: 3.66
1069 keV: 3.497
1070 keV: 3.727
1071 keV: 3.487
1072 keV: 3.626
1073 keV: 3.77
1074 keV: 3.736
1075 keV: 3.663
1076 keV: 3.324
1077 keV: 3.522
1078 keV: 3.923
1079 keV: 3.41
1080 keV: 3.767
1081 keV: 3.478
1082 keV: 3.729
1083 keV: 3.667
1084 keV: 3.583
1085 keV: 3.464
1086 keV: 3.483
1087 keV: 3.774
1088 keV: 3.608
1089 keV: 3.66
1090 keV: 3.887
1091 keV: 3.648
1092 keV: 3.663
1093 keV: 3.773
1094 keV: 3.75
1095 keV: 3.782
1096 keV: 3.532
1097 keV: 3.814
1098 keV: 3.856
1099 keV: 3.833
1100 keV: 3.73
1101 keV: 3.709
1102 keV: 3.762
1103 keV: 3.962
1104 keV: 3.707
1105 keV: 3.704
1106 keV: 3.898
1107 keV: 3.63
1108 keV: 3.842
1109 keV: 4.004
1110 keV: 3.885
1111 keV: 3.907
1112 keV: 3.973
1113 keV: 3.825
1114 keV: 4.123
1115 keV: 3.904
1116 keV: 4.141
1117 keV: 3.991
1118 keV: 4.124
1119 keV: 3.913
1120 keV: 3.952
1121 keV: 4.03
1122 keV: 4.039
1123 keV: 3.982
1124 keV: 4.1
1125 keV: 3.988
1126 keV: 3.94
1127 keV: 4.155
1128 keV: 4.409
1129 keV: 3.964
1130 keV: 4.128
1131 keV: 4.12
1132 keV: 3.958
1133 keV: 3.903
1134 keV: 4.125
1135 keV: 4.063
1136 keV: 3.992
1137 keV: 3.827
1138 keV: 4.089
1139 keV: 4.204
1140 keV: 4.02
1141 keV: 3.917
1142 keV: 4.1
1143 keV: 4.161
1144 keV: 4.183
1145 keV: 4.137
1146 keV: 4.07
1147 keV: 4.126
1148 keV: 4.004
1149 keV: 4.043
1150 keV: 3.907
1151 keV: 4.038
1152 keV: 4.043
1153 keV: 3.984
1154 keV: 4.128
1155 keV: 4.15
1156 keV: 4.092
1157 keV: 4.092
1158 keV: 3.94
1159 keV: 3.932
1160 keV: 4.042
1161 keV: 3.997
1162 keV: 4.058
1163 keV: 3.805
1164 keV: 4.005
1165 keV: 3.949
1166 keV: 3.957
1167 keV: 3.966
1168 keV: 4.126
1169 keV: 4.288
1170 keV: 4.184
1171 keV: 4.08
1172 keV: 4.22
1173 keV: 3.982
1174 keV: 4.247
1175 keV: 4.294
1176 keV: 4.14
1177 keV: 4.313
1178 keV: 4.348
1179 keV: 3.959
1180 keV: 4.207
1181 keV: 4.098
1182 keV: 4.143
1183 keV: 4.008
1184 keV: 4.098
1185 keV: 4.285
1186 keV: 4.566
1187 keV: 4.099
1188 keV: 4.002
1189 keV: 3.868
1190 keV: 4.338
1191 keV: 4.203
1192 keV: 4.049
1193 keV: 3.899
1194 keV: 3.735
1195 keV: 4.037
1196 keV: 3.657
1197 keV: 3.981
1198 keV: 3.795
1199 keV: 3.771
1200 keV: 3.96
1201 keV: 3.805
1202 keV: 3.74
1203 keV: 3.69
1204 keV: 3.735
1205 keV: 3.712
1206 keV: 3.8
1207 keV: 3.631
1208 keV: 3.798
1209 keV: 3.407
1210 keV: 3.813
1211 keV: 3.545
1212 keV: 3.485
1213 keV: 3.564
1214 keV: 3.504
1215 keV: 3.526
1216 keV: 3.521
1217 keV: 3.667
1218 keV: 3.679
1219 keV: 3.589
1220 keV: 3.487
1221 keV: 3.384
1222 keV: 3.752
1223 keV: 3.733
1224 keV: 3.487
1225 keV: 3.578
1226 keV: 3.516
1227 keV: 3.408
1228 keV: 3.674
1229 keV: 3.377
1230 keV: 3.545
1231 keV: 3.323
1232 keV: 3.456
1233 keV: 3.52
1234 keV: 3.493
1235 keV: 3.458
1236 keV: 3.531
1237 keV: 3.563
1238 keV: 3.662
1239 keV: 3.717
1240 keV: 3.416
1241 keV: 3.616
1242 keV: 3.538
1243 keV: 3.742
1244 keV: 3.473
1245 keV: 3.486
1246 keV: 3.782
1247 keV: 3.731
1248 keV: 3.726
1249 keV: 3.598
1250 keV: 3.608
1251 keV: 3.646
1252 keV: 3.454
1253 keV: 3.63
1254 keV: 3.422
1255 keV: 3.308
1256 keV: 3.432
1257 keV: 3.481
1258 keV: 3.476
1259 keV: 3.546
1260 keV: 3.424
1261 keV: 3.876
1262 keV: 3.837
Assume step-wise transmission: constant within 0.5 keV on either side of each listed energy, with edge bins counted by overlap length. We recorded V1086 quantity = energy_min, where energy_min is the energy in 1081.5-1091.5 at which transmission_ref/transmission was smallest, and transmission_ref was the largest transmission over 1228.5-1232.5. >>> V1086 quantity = 1090 keV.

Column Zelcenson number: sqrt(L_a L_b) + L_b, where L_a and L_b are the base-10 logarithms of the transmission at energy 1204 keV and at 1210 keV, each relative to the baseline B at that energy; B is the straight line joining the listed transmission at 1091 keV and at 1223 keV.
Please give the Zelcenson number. 0.014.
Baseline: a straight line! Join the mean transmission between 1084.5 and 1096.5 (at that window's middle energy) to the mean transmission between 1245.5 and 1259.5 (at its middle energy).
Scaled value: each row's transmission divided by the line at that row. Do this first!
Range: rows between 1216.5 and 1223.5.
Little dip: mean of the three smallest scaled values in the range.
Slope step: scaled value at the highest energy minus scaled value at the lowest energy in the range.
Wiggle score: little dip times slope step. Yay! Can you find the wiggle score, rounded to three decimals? 0.019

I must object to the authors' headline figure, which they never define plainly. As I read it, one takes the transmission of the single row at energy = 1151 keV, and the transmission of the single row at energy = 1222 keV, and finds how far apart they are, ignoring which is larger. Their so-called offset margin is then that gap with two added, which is 2.29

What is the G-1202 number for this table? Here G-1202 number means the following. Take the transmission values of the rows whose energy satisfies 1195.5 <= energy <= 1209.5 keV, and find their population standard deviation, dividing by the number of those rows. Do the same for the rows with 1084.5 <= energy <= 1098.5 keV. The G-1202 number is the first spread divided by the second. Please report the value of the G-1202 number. 1.0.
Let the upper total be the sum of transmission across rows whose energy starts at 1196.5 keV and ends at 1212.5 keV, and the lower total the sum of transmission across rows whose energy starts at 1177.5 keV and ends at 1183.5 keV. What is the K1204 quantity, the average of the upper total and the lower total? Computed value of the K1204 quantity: 42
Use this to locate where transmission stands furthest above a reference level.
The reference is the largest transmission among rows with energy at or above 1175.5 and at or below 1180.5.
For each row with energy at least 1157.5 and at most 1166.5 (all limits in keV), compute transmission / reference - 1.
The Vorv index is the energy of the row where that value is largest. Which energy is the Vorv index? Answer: 1162 keV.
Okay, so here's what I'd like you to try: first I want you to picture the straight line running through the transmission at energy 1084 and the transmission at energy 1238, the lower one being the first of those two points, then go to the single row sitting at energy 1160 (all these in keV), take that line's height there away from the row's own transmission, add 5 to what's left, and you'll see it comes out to 5.42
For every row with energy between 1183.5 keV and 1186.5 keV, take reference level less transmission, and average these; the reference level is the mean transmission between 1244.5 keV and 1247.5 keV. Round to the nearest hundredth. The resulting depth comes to -0.65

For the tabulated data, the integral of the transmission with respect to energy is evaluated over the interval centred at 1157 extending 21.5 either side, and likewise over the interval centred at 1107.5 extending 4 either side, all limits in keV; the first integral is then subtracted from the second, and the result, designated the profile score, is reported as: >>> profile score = -145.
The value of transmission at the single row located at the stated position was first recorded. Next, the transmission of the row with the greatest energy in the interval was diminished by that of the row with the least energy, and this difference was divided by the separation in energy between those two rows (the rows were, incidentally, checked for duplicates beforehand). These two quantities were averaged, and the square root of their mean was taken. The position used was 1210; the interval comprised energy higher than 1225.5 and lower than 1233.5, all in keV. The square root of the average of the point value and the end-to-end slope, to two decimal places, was 1.38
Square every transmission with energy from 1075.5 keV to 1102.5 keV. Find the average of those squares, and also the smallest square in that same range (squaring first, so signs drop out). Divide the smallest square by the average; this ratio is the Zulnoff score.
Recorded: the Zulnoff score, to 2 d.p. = 0.82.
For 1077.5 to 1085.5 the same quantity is 0.88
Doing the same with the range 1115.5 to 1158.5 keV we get 0.89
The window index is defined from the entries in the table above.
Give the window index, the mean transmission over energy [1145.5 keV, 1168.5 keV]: 4.02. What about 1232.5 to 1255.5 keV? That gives 3.57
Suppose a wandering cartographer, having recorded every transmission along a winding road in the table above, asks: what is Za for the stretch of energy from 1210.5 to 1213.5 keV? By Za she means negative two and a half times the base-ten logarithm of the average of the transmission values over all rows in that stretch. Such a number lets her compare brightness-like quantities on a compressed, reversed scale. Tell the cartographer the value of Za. -1.37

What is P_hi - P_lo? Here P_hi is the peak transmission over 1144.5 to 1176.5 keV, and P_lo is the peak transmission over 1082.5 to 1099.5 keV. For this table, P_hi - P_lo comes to 0.4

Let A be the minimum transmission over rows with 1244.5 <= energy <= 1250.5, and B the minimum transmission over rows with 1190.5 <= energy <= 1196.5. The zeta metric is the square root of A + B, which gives 2.67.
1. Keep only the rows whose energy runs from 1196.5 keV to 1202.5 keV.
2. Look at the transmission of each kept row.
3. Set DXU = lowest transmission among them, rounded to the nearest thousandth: 3.740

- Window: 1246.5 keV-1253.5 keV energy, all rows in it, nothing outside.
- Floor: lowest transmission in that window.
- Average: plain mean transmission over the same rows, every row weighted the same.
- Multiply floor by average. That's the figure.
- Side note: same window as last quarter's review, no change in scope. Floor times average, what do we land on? 12.5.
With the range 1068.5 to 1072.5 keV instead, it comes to 12.5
